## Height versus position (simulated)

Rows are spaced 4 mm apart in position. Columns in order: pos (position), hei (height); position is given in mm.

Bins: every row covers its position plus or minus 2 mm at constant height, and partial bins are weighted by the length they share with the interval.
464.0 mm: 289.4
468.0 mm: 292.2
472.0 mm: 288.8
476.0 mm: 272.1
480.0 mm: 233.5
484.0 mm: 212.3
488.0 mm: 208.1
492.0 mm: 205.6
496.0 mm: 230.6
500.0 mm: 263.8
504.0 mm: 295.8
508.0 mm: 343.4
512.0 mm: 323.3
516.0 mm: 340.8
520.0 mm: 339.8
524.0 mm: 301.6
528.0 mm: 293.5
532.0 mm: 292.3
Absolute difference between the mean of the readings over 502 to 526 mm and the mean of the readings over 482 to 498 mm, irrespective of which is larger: 110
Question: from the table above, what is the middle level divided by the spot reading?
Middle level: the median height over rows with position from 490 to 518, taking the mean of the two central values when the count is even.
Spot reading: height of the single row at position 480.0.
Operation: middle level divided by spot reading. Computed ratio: 1.3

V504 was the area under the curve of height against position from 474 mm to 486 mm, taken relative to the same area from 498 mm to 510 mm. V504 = 0.80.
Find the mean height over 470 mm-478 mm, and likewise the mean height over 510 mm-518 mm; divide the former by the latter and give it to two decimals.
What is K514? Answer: 0.84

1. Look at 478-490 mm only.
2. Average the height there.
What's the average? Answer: 218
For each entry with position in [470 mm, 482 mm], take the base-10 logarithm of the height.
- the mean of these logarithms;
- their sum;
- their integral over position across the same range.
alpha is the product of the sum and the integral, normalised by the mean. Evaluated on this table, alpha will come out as 87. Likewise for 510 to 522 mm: 91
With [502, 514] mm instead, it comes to 90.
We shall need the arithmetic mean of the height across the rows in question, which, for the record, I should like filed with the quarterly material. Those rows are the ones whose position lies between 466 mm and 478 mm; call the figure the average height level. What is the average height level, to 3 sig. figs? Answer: 284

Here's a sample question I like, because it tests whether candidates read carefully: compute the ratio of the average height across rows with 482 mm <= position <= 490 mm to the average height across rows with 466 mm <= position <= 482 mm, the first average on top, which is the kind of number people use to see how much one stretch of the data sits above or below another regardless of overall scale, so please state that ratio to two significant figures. 0.77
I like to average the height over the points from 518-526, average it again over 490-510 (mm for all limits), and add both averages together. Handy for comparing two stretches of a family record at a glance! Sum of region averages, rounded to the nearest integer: 589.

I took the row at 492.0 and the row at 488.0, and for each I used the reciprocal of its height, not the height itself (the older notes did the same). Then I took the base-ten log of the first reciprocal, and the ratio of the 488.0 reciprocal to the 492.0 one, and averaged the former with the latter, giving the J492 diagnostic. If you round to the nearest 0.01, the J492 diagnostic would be -0.66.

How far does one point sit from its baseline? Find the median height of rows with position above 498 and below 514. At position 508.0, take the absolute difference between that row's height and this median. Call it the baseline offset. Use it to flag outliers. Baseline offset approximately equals 34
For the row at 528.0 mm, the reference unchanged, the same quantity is 16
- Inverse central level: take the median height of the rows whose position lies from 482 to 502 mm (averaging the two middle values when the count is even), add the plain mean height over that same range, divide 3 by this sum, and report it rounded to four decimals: 0.0069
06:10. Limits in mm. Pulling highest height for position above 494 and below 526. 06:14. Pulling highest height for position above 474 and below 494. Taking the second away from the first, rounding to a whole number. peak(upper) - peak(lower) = 71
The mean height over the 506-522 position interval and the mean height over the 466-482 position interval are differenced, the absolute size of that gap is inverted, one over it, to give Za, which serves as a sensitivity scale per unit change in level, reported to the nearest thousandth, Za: 0.015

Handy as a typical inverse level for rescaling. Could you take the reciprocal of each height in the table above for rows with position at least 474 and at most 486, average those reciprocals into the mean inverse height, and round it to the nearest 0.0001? 0.0042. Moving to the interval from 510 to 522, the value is 0.0030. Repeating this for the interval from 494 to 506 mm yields 0.0038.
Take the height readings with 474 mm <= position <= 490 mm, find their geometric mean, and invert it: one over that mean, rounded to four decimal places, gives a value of 0.0043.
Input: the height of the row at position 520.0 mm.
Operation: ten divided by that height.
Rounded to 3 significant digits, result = 0.0294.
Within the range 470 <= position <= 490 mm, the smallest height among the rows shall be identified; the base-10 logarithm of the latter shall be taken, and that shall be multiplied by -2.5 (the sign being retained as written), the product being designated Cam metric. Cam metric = -5.80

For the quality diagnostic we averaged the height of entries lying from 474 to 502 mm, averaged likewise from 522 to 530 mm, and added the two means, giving 530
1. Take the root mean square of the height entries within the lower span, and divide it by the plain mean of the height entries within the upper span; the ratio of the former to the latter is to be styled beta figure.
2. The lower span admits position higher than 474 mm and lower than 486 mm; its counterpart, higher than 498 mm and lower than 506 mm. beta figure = 0.86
